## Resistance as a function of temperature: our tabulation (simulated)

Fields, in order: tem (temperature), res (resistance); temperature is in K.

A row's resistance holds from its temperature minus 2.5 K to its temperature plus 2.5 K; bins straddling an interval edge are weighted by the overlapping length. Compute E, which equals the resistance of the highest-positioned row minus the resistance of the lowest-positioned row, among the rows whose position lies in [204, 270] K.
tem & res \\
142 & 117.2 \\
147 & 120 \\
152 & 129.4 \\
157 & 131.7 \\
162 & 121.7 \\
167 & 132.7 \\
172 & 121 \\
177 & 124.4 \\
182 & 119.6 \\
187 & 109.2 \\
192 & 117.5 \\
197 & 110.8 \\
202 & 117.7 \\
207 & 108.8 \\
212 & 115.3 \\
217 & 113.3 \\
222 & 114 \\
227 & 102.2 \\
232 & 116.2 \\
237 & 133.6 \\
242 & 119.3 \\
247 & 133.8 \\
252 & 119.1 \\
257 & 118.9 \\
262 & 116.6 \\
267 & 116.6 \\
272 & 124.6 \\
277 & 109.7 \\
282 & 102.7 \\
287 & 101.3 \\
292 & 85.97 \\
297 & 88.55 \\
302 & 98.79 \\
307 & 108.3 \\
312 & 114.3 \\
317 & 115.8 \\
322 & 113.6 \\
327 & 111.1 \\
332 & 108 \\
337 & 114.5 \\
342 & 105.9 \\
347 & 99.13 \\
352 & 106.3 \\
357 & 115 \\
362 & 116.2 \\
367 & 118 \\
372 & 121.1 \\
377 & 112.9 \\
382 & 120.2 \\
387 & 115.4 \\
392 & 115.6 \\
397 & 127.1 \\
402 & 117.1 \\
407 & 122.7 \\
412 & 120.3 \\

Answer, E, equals 8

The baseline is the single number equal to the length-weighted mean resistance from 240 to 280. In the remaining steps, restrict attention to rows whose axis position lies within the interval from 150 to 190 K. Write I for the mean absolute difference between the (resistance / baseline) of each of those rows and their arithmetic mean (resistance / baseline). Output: 0.049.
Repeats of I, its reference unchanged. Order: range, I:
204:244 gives 0.048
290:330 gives 0.084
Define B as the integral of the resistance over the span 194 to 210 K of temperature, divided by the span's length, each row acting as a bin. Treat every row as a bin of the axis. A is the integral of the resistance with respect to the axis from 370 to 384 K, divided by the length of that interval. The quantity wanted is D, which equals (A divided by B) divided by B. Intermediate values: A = 118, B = 113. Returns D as 0.0093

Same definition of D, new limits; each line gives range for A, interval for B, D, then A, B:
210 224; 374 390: 0.0084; 114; 116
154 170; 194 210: 0.0101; 128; 113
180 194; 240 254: 0.0074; 115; 124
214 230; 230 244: 0.0072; 110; 123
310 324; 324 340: 0.0093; 115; 111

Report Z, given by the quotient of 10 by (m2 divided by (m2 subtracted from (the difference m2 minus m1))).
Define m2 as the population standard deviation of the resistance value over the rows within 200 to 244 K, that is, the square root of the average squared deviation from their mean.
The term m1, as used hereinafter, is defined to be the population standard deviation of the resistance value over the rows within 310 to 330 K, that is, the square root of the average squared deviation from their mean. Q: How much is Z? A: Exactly -2.1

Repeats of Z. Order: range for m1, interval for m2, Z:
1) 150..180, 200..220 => -14.3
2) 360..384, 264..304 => -2.4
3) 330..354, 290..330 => -4.4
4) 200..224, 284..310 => -3.5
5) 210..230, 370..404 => -11.9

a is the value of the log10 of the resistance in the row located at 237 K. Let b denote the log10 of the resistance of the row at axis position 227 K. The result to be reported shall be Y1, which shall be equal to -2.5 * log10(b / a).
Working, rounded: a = 2.126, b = 2.01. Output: 0.061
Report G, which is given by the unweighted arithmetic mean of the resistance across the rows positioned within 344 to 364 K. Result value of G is 109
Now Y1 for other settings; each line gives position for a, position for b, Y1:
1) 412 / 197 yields 0.019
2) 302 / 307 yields -0.022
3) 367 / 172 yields -0.006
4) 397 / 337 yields 0.024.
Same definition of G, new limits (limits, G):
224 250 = 121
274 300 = 98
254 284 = 115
